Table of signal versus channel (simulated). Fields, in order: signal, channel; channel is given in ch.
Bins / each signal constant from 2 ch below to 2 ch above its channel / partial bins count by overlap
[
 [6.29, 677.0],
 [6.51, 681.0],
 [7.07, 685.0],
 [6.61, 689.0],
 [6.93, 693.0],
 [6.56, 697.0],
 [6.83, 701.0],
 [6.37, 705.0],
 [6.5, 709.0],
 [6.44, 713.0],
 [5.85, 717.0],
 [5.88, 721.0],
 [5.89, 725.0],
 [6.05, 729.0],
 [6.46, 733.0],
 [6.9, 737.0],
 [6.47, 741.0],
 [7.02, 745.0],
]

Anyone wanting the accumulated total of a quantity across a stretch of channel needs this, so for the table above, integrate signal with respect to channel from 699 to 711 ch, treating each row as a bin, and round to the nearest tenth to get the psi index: 78.8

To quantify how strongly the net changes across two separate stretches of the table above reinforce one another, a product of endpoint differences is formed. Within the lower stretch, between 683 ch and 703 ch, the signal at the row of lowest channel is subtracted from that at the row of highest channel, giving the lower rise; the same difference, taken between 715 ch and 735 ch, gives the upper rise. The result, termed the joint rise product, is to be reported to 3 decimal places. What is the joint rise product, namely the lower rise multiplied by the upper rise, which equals -0.146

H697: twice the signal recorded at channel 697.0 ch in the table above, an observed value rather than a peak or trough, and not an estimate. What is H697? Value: 13.1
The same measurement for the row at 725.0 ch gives 11.8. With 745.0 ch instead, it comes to 14.0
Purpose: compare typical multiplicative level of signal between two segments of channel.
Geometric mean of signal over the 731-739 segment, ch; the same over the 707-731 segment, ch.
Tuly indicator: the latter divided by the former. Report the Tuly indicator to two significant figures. 0.91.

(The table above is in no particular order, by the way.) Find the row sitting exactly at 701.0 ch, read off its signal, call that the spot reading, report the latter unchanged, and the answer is 6.83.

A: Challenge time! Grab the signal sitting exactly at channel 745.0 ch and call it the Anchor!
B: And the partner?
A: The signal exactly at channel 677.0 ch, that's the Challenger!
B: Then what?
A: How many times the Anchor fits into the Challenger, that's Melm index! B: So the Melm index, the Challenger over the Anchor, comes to 0.90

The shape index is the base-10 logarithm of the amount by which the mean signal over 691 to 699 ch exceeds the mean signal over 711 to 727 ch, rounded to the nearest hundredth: -0.14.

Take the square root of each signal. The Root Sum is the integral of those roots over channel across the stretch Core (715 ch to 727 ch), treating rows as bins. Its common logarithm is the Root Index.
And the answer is 1.5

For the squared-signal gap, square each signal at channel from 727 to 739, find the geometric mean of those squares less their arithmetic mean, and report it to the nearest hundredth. -0.24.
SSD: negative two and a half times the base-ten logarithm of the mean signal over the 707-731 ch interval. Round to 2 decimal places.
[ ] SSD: -1.96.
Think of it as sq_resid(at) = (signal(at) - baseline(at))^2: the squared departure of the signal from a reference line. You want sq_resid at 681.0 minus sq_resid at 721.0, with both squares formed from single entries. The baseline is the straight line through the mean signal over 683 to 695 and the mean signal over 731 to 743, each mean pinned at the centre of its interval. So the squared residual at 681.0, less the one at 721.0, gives -0.50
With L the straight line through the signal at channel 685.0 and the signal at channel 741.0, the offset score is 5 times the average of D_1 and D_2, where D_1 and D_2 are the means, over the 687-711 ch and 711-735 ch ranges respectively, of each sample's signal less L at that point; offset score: -2.14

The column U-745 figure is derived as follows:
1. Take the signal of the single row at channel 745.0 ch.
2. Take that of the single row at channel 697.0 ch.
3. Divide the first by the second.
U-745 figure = 1.07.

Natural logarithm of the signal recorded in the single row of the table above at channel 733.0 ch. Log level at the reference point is 1.87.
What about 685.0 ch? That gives 1.96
